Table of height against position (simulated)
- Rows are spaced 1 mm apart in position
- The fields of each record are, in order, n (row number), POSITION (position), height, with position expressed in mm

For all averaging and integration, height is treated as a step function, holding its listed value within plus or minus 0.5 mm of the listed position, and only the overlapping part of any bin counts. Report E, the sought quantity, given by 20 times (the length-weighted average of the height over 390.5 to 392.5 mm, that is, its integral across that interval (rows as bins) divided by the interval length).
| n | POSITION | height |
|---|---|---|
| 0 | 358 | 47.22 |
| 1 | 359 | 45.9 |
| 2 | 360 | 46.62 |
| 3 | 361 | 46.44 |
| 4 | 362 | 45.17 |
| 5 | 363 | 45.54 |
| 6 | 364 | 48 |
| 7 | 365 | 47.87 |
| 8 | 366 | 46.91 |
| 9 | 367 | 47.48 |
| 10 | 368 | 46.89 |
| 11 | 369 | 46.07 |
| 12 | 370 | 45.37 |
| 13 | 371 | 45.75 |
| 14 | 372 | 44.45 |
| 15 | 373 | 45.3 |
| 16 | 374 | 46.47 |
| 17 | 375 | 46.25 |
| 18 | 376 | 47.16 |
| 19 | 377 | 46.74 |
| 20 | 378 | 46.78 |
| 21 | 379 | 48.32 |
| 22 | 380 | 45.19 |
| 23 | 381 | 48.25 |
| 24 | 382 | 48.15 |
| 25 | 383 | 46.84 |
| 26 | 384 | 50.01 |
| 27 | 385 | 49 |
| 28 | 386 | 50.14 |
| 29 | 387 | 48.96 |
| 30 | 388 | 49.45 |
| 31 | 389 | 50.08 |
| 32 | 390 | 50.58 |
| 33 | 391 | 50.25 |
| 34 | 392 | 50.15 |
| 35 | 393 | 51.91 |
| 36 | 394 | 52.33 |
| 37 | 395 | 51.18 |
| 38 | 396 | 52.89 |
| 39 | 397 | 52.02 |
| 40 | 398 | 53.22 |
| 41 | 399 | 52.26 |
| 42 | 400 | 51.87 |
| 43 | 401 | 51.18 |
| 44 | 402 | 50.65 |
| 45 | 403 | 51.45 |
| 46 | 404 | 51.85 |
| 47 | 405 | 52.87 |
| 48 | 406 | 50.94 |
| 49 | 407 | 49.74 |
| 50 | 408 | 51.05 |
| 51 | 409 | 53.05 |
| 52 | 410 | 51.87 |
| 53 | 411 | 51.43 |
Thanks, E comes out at 1004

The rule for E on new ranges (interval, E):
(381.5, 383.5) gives 950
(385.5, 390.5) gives 997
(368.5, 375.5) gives 913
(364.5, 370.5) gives 935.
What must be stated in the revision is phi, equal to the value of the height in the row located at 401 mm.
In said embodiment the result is 51.18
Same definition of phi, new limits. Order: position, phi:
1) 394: 52.33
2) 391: 50.25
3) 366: 46.91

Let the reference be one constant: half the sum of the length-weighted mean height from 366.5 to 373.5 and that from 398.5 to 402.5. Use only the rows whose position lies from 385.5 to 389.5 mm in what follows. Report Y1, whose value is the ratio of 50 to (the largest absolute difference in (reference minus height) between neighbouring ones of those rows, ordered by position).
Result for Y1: 42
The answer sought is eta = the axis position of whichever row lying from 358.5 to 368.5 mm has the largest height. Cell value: 364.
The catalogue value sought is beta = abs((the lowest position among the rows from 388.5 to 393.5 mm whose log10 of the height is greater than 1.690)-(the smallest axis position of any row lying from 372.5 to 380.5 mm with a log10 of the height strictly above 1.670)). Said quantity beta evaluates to 13 mm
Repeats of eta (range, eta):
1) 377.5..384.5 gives 384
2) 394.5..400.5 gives 398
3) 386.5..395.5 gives 394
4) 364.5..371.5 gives 365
